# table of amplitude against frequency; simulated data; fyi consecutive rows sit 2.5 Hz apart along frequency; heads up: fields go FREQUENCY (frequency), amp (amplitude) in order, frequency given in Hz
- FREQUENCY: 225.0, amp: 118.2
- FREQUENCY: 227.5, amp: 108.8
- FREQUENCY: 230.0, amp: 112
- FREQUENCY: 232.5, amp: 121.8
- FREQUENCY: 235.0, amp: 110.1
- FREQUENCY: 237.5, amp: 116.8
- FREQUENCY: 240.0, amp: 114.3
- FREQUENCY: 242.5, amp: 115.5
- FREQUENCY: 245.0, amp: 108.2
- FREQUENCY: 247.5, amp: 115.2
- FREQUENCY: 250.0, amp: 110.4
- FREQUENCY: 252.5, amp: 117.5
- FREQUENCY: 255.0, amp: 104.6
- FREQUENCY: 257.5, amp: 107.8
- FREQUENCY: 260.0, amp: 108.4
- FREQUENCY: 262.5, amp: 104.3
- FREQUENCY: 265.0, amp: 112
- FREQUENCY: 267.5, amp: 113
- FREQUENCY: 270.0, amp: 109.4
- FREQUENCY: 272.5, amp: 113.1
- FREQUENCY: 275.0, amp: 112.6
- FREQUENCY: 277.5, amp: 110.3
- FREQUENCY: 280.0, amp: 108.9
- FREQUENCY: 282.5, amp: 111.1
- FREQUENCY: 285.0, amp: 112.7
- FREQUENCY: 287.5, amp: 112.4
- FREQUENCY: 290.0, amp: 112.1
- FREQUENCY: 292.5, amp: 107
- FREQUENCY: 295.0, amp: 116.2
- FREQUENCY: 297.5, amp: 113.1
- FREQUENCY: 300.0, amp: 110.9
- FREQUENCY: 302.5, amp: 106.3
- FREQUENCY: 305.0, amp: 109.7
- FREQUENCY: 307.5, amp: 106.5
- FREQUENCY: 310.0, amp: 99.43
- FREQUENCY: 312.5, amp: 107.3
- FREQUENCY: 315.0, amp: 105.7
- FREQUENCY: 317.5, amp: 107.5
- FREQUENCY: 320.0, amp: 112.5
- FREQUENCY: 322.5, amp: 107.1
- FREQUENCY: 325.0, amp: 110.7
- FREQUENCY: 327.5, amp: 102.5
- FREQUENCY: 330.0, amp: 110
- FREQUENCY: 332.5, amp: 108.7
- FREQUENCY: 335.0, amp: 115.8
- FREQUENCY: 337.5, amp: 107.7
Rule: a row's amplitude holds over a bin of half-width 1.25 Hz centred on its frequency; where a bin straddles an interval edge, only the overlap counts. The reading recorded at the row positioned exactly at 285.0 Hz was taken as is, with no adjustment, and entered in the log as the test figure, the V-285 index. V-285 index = 112.7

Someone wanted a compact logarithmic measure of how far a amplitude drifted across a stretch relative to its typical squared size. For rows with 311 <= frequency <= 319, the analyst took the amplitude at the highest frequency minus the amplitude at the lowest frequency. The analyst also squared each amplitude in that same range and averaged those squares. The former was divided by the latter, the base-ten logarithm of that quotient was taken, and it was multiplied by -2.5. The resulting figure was 11.9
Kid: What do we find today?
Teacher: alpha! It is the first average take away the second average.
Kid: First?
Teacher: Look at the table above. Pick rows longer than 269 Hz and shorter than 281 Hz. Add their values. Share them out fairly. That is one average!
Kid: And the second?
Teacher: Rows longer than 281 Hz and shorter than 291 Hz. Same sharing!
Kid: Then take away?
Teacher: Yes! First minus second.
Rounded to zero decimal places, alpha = -1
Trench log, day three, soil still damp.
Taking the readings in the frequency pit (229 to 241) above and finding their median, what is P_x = 114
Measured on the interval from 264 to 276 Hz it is 113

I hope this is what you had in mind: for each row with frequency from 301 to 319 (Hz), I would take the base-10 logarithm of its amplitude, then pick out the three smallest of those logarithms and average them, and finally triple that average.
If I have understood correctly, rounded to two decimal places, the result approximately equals 6.05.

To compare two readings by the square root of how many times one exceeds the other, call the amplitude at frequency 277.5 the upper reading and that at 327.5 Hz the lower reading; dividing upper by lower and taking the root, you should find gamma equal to 1.037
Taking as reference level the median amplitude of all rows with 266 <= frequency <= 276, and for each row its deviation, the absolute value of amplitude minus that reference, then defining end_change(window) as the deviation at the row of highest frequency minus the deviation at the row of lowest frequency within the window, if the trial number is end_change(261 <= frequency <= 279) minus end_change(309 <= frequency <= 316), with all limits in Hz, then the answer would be 0.3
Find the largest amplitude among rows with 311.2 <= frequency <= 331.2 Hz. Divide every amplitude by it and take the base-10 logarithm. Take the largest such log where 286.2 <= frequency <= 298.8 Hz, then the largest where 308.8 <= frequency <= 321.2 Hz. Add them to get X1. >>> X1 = 0.014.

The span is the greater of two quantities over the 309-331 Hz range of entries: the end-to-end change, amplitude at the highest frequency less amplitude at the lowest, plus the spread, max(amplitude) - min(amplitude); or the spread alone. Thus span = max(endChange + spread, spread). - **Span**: 23.6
